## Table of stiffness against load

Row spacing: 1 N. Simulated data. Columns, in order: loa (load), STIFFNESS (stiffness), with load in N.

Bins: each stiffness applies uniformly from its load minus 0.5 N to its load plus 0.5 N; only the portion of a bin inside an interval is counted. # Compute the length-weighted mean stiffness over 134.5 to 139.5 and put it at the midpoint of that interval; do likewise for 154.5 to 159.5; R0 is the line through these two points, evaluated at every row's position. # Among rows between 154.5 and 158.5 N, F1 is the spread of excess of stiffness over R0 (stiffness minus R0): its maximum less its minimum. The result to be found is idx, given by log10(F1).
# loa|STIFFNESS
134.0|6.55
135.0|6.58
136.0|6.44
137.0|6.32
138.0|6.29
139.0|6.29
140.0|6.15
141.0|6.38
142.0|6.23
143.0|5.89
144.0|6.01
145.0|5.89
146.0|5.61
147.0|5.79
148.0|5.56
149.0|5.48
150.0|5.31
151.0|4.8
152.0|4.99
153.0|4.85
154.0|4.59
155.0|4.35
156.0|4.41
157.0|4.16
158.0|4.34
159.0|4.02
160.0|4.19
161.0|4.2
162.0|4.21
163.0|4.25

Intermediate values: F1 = 0.31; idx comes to -0.51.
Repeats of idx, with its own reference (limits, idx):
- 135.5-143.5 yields -0.31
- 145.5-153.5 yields -0.25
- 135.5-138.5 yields -1.12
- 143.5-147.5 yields -0.54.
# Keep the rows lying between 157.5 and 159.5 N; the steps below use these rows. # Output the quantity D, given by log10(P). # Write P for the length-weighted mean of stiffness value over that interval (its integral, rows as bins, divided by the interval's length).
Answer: 0.62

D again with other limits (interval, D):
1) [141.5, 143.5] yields 0.78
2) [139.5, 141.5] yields 0.80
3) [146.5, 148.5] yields 0.75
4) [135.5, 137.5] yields 0.80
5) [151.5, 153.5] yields 0.69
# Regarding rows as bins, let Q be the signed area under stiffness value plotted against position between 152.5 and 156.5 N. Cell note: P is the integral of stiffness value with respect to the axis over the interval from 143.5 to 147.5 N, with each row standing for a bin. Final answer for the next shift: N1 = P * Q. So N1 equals 424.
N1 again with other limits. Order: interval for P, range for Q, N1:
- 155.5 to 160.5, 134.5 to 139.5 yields 674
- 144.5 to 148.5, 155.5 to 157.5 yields 196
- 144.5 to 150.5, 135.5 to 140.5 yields 1059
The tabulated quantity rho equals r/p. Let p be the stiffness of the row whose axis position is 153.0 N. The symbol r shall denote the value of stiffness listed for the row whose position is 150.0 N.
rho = 1.1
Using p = 4.85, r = 5.31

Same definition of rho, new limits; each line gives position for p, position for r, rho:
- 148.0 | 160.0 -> 0.8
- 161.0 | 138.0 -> 1.5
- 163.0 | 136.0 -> 1.5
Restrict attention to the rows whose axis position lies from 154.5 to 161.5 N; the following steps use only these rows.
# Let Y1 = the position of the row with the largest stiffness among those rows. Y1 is 156.0 N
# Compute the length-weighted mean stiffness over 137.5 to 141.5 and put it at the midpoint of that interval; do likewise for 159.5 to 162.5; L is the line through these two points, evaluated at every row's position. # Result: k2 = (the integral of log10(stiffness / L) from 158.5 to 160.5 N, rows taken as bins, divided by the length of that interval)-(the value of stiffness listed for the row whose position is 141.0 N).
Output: -6.4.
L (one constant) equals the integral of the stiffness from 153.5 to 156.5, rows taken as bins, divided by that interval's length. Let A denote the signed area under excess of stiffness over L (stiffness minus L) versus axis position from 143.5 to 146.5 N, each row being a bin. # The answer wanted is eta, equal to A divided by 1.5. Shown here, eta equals 2.8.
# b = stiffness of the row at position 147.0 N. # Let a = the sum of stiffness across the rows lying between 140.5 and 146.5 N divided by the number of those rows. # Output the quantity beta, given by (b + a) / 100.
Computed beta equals 0.118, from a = 6.0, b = 5.79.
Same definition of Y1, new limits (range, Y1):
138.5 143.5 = 141.0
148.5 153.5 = 149.0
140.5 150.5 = 141.0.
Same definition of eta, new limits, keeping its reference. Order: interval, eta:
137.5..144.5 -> 8.1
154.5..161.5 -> -1.0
